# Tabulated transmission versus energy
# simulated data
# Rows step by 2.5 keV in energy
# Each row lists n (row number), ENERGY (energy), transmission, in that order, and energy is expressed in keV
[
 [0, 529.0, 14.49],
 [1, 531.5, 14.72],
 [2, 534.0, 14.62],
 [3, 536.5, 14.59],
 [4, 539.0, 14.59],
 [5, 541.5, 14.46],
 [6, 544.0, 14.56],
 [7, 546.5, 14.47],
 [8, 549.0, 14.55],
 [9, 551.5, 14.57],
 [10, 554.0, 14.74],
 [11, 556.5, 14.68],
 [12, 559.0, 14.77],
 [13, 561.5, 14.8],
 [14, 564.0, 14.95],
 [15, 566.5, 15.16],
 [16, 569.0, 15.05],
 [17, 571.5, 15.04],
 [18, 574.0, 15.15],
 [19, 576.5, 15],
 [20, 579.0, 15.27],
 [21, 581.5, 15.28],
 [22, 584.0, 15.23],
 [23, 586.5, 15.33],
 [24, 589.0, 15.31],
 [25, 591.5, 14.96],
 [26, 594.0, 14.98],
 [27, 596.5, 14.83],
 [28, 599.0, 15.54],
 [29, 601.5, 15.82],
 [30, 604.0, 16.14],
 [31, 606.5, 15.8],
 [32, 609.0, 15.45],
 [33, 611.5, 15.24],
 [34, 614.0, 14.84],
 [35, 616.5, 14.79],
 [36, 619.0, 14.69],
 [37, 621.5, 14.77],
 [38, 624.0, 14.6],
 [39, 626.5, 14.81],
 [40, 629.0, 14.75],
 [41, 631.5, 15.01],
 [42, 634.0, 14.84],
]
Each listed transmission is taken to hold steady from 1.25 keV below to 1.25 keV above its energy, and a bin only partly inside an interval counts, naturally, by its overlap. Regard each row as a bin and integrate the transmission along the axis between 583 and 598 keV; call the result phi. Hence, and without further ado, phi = 227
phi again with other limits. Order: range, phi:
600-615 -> 233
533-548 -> 218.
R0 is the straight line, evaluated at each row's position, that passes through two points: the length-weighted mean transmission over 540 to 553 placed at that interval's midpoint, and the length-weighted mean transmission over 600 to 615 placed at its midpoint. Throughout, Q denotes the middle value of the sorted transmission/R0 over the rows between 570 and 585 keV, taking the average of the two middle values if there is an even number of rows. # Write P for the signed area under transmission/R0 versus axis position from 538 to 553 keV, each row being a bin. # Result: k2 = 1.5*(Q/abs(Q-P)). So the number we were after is 0.108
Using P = 15.03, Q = 1.01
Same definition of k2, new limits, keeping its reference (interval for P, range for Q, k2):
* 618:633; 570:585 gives 0.117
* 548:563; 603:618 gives 0.105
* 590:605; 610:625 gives 0.100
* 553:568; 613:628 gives 0.099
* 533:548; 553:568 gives 0.107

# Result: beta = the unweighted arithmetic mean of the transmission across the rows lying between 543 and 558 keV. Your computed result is 14.6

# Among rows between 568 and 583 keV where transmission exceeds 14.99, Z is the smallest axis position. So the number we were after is 569.0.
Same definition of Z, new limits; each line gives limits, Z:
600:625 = 601.5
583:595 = 584.0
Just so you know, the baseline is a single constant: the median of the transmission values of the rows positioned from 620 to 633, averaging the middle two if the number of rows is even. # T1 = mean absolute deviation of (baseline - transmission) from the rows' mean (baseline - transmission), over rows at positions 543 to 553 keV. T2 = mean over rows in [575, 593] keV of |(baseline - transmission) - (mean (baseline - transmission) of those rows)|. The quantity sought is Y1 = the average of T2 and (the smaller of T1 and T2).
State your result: 0.08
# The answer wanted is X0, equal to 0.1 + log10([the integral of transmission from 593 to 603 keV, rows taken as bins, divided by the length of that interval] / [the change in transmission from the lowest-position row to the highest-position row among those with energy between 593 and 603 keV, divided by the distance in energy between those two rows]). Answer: 2.2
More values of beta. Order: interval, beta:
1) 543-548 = 14.5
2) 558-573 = 15.0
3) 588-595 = 15.1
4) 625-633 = 14.9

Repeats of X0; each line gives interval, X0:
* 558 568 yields 2.6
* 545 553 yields 3.0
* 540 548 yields 4.0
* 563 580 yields 2.9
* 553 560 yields 3.5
